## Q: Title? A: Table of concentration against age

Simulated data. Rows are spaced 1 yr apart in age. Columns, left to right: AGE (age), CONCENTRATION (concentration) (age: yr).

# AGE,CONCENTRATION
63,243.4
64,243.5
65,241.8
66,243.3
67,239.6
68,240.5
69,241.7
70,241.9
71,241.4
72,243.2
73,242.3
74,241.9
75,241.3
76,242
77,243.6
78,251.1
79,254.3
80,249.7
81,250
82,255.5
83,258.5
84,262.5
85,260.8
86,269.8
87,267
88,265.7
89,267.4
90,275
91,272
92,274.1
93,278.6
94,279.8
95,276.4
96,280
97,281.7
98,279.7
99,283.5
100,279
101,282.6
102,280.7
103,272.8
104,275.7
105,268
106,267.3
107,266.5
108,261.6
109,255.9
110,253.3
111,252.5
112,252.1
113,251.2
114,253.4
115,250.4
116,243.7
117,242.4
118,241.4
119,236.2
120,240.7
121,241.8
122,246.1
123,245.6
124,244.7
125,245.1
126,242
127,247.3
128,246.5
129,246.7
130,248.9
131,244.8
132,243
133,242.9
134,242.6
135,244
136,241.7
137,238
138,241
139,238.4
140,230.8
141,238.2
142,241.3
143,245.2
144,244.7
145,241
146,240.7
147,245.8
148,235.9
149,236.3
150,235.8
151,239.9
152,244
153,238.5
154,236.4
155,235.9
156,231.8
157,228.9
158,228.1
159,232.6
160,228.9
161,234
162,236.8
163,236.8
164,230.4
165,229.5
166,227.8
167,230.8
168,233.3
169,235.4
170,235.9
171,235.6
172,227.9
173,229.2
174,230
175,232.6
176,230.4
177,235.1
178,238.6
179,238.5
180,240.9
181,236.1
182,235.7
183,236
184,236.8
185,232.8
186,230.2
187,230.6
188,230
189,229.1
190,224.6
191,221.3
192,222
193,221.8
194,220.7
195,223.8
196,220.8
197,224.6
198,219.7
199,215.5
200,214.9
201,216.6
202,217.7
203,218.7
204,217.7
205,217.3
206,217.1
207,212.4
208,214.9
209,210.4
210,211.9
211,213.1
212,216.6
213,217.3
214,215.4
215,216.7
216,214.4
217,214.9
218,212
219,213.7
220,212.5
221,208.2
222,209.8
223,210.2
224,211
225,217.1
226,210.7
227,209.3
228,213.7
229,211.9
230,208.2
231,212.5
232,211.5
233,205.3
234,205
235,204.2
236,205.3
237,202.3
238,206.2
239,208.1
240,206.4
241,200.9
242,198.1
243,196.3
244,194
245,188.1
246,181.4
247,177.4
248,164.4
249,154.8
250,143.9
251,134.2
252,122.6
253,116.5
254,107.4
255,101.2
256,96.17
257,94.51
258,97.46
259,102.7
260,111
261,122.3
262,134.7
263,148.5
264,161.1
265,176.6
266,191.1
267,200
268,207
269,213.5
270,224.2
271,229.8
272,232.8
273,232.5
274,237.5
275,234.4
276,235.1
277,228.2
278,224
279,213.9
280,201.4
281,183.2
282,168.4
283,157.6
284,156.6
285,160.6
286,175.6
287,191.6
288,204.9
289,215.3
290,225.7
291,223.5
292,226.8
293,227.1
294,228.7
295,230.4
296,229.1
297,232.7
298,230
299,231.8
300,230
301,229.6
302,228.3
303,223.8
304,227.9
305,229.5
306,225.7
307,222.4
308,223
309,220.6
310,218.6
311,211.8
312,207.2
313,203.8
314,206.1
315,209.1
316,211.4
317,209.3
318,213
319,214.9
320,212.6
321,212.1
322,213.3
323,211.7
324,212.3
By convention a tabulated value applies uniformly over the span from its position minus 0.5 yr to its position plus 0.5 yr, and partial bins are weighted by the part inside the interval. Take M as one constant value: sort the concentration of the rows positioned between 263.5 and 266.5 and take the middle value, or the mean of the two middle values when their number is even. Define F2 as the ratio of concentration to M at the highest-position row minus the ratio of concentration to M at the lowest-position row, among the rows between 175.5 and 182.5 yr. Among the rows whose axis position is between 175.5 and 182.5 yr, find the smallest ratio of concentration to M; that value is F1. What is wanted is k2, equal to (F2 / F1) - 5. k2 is -4.98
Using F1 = 1.30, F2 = 0.03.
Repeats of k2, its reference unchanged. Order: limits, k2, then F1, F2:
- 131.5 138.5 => -5.01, 1.35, -0.01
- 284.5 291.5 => -4.61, 0.91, 0.36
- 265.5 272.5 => -4.78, 1.08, 0.24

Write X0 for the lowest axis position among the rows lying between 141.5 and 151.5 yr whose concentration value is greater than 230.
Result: 142 yr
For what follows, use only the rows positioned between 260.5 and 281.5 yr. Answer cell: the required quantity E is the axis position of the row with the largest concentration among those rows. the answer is 274 yr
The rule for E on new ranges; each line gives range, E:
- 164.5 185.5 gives 180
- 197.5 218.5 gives 198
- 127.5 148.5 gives 130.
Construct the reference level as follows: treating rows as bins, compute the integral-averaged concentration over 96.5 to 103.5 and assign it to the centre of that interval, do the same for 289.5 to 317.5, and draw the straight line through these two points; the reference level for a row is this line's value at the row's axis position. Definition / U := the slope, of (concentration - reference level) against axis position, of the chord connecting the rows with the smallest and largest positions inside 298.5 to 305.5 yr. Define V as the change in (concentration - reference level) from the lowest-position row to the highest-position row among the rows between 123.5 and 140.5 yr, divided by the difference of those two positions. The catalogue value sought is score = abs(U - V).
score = 0.5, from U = -0.1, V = -0.59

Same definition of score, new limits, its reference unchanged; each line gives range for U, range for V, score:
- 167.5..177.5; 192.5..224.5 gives 0.5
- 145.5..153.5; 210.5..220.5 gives 0.2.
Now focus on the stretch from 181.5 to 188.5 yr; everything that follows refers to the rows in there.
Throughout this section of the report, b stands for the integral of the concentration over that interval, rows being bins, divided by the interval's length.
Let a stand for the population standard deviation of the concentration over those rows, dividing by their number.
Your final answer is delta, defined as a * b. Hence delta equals 643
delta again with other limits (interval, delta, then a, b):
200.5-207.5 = 409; 1.9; 217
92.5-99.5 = 581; 2.1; 280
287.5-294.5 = 1771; 8.0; 222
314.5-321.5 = 404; 1.9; 212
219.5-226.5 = 557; 2.6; 211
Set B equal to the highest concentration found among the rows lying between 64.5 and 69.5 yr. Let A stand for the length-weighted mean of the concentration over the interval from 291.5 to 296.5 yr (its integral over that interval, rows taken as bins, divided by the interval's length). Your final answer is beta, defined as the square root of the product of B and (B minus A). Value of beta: 60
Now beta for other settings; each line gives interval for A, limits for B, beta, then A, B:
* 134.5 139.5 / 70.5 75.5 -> 25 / 241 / 243.2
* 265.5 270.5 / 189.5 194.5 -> 63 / 207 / 224.6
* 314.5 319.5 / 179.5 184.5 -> 84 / 212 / 240.9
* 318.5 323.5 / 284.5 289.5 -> 23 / 213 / 215.3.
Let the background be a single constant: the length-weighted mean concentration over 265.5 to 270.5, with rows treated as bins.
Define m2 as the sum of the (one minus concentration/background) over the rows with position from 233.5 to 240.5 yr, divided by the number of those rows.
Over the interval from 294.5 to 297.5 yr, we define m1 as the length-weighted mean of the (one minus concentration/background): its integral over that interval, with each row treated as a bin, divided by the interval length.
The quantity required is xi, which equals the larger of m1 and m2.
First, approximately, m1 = -0.11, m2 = 0.01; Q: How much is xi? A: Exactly 0.01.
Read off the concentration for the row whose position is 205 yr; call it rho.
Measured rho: 217.3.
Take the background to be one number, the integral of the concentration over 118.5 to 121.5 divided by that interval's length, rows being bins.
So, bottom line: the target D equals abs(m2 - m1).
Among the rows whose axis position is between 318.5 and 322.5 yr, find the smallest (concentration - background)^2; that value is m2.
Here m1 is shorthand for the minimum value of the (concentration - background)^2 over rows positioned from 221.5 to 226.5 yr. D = 104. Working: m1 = 505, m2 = 608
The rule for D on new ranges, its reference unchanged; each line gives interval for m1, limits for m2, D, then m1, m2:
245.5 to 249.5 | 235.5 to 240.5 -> 2393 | 3383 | 990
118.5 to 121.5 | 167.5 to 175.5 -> 12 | 1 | 13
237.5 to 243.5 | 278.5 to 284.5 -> 331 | 990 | 659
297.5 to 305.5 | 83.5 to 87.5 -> 391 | 60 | 451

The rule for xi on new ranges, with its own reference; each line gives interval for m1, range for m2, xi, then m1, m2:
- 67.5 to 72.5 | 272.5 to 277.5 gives -0.13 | -0.17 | -0.13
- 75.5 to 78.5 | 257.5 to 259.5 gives 0.52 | -0.19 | 0.52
